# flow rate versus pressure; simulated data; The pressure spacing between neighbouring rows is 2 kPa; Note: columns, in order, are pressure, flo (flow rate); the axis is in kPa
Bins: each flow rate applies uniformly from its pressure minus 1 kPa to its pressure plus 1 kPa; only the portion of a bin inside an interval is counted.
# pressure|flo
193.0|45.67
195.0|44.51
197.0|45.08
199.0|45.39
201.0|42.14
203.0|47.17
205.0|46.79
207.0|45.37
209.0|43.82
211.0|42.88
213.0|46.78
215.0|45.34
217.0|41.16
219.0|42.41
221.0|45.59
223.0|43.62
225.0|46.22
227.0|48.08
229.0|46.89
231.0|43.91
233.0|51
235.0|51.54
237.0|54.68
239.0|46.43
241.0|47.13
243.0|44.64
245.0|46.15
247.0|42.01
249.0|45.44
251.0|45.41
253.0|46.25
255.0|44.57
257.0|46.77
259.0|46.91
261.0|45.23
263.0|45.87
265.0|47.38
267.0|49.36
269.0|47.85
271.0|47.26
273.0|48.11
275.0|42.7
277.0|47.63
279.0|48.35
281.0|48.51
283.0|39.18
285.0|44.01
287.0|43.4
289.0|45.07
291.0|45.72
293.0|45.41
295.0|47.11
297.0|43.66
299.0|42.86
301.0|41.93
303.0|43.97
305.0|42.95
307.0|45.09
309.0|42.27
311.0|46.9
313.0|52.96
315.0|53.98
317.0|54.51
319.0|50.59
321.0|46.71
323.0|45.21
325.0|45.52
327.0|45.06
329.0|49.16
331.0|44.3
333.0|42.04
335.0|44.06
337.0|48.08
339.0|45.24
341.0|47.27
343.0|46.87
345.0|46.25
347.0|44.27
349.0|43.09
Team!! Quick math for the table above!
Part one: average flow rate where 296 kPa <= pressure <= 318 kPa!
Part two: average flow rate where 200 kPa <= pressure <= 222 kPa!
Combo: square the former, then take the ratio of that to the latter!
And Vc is 49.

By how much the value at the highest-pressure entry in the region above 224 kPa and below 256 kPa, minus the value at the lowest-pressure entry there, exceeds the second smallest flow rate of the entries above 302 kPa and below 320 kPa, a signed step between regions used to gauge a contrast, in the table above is -44.6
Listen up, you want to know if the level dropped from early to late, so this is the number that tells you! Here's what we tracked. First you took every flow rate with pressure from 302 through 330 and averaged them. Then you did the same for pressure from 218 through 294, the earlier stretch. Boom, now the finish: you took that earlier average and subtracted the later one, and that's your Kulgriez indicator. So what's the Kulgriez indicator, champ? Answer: -1.3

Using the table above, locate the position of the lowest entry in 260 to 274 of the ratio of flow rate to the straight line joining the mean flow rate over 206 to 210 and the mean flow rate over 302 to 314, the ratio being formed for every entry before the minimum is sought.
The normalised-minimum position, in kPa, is 261.0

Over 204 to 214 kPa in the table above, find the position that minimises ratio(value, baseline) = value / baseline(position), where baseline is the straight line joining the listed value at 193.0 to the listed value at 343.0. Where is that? 211.0 kPa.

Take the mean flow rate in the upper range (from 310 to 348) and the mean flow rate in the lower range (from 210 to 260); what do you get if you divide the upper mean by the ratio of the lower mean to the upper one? 48.6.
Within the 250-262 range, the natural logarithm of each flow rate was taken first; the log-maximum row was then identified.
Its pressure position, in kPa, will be 259.0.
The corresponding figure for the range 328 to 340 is 329.0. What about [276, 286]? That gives 281.0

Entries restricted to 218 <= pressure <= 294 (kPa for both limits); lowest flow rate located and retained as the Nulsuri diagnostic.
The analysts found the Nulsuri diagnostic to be 39.18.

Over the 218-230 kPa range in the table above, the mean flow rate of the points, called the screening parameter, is 45.5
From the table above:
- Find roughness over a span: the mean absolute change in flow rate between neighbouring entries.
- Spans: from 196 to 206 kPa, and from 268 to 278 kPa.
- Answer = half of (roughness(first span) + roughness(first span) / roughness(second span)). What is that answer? 1.50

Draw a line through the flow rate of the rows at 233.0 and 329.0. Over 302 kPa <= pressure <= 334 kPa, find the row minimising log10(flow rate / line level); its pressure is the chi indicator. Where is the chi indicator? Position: 309.0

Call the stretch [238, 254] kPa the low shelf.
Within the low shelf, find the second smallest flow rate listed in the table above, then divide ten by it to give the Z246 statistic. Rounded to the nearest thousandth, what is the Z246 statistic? 0.224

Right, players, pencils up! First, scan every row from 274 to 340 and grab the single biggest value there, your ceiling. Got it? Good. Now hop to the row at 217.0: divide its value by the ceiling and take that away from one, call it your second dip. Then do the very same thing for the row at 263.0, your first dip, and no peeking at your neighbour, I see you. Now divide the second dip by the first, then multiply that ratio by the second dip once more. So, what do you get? 0.378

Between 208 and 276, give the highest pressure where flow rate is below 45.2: 275.0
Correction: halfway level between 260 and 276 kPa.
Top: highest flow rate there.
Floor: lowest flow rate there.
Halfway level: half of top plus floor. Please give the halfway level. 46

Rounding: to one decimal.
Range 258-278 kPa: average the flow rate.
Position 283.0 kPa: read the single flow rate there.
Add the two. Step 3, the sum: 86.0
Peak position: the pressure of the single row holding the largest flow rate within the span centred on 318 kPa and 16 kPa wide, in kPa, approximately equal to 317.0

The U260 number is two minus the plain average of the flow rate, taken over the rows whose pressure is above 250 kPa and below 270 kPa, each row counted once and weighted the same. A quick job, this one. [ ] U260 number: -44.6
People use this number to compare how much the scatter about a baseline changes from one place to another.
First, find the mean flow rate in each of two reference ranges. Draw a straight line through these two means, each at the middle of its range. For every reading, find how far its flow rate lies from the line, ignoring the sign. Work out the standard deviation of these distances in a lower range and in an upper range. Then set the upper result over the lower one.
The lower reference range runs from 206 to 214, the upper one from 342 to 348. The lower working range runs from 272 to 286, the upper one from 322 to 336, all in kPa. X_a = 0.97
